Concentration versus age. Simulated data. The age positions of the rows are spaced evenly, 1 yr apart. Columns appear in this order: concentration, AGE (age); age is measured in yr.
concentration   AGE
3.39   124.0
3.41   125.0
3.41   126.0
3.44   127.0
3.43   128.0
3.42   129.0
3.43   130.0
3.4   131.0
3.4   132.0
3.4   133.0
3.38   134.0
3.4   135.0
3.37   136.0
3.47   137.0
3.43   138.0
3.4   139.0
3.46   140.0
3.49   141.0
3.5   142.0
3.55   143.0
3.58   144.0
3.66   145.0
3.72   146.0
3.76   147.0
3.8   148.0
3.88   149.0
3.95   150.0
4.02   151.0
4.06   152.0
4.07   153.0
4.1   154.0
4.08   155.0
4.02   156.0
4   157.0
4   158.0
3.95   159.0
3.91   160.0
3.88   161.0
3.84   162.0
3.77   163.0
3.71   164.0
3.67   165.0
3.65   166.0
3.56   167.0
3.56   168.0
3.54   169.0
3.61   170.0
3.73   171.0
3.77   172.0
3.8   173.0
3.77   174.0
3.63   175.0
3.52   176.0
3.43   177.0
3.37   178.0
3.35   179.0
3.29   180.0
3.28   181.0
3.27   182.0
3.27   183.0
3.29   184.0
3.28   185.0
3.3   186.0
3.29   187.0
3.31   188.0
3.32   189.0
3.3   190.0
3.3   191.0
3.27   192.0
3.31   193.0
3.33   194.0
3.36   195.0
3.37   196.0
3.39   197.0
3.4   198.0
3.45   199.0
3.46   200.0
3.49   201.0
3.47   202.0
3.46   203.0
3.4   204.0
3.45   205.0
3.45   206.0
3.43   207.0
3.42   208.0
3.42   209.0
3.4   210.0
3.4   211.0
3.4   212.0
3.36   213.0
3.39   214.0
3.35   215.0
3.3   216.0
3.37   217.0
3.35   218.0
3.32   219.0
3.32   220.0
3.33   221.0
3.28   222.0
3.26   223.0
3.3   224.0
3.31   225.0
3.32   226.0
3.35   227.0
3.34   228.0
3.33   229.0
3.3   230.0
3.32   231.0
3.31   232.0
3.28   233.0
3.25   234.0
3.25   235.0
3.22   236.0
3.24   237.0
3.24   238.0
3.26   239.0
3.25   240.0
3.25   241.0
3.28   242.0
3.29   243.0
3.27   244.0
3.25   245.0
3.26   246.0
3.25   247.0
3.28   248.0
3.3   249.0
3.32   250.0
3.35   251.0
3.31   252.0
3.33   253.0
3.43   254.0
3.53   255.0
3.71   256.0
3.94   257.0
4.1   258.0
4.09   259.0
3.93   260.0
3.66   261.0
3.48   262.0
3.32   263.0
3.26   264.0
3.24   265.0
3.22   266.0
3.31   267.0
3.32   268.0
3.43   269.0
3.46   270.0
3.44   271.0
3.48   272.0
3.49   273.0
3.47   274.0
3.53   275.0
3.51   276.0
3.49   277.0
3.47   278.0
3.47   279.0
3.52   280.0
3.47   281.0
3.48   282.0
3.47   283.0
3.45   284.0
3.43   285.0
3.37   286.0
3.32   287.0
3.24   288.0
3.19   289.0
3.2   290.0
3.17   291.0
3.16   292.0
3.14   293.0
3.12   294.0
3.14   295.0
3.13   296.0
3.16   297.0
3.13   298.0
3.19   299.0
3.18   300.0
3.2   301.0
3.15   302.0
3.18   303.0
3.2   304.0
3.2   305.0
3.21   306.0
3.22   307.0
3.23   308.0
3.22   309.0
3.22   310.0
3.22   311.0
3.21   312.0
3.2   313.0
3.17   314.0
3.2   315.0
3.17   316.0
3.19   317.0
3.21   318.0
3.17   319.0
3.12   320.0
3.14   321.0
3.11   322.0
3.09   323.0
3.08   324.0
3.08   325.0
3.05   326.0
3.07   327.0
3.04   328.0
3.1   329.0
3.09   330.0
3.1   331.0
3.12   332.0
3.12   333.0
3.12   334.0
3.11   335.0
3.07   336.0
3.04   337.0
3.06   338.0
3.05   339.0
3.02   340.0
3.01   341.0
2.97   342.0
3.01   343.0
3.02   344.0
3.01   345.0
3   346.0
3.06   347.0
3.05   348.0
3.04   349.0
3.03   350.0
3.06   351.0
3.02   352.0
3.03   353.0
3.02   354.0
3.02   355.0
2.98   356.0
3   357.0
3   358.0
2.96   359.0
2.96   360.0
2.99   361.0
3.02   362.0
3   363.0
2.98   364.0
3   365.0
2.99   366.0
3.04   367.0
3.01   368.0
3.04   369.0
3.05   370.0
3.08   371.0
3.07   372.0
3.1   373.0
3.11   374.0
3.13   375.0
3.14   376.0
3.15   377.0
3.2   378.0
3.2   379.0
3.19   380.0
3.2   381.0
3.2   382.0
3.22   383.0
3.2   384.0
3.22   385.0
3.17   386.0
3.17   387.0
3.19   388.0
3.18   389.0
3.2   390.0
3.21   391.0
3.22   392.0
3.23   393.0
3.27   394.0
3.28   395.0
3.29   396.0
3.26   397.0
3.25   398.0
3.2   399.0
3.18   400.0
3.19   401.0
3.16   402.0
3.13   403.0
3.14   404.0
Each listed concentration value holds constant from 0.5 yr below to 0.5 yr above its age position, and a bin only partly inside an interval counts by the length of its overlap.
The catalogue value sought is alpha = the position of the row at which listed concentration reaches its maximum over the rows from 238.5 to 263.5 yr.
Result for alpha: 258.0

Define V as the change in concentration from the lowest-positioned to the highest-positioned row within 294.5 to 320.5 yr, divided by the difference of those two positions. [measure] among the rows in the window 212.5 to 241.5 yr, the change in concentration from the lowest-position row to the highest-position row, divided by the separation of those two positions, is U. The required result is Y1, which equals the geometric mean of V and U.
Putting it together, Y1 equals 0.002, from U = -0.0039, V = 0.00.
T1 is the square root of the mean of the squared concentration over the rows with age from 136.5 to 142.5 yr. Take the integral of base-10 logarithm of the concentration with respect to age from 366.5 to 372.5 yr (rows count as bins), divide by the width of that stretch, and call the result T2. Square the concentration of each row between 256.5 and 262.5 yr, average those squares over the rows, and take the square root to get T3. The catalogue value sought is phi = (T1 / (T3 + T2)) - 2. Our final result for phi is -1.21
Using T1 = 3.46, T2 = 0.48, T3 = 3.87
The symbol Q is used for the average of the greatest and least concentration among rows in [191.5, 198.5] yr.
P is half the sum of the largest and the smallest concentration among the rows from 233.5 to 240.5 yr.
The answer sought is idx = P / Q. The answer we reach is 0.97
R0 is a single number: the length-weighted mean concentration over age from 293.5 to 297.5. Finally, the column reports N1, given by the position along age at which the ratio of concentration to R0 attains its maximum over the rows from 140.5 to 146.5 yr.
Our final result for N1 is 146.0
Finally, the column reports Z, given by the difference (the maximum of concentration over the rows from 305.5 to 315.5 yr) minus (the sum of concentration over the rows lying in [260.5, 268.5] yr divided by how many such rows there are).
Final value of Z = -0.1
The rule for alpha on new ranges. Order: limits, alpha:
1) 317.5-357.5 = 318.0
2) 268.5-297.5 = 275.0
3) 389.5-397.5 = 396.0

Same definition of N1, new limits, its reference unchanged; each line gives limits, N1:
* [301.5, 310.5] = 308.0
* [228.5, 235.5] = 229.0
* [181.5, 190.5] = 189.0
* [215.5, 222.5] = 217.0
